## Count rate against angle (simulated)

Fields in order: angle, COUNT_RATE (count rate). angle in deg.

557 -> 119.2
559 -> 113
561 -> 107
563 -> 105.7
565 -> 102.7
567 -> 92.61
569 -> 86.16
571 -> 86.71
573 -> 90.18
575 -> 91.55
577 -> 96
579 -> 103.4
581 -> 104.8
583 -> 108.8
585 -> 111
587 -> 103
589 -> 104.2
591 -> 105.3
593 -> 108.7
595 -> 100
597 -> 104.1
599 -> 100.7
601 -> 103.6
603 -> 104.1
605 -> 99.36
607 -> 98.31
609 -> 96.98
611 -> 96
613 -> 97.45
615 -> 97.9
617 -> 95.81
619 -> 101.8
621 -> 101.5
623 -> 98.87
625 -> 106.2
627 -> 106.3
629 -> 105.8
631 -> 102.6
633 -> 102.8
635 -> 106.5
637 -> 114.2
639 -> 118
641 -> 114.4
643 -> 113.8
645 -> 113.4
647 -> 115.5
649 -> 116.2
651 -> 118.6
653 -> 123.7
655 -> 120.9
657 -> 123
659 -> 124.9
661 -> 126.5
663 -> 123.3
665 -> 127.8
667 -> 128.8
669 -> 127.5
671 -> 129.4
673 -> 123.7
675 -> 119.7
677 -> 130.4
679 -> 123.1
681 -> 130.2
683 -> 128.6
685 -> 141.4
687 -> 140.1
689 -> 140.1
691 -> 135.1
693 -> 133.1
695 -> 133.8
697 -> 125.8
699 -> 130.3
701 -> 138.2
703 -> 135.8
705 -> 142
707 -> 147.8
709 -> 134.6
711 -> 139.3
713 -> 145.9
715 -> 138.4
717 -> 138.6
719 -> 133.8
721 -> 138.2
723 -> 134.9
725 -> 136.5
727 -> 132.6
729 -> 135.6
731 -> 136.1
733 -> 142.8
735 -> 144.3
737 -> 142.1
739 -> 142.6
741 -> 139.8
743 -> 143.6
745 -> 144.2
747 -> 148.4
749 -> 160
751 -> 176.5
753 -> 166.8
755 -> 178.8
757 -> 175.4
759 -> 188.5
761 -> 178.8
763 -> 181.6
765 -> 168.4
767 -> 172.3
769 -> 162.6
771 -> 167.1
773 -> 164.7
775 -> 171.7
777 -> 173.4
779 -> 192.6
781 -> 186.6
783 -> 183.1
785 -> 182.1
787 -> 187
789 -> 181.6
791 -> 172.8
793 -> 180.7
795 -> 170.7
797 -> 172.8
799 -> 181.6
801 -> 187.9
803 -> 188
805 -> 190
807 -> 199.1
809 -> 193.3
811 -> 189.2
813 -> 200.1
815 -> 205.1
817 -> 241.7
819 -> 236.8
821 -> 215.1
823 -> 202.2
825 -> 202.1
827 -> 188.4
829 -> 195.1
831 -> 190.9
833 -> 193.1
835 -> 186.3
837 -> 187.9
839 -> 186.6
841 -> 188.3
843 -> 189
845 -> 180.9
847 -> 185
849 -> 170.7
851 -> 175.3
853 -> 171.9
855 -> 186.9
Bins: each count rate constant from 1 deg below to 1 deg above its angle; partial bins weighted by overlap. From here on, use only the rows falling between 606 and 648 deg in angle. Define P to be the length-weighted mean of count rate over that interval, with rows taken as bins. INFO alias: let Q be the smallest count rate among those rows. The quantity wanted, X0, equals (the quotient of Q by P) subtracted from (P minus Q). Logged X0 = 8.2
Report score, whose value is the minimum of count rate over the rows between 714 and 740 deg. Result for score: 132.6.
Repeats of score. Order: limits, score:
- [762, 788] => 162.6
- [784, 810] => 170.7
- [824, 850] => 170.7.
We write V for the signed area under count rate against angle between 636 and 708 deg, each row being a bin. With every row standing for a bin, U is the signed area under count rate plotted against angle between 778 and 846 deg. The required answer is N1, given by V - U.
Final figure -3899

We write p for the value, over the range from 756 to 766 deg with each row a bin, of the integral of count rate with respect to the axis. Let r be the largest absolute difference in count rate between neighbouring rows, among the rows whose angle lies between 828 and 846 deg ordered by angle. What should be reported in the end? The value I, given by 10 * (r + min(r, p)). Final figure 162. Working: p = 1785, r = 8.1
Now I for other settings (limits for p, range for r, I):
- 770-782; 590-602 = 174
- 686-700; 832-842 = 136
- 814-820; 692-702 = 160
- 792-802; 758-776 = 264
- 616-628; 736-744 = 76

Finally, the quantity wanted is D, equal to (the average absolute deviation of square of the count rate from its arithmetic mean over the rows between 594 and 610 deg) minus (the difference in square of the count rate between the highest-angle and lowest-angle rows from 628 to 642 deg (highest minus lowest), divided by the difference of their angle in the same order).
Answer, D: 304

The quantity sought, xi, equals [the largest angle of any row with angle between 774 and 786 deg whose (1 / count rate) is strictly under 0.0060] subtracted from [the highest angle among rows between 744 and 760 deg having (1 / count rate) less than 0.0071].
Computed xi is -26 deg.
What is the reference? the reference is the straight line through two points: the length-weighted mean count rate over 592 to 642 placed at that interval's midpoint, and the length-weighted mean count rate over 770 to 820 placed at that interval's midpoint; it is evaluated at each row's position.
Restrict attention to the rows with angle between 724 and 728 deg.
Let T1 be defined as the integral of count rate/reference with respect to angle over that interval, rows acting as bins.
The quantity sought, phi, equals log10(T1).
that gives 0.54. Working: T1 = 3.47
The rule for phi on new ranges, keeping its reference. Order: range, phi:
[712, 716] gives 0.58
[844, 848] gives 0.54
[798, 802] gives 0.59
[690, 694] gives 0.59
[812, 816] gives 0.61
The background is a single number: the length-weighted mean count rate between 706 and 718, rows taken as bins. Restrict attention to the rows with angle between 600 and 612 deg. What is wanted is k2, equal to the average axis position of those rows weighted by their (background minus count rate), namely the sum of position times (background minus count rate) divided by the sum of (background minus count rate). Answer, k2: 606.2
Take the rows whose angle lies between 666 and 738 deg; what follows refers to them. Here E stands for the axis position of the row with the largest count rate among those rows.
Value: 707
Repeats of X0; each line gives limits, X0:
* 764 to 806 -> 14.5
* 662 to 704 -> 10.2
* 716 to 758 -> 13.7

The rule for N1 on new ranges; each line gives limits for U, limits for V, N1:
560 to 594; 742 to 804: 7365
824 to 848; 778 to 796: -1273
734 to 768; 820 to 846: -492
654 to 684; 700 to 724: -441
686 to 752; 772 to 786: -6753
